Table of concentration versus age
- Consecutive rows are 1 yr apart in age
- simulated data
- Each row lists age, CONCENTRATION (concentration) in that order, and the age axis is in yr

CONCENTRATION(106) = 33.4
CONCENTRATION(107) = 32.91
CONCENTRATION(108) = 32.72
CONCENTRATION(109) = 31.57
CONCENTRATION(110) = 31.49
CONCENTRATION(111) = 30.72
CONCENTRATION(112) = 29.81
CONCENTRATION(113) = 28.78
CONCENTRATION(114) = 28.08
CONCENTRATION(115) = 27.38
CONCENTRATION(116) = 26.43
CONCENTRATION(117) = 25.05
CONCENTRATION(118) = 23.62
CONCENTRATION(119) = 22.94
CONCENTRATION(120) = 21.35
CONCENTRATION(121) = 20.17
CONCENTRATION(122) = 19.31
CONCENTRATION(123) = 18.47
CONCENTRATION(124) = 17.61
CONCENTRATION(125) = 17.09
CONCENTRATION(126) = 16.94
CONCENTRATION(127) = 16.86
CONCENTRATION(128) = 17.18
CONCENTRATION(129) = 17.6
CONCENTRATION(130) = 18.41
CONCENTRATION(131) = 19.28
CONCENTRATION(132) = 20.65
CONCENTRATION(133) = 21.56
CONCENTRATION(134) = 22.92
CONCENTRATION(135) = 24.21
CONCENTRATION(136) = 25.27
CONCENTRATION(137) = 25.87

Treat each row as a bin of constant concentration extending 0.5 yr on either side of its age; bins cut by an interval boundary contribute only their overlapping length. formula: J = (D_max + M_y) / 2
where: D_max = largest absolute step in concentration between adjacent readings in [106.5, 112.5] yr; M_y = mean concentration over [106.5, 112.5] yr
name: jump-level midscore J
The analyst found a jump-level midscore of 16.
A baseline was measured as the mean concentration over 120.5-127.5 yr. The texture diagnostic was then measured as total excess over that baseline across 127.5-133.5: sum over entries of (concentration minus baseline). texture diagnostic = 6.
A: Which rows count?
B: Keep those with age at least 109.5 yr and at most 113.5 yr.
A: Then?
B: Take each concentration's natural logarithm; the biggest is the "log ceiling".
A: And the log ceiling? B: 3.4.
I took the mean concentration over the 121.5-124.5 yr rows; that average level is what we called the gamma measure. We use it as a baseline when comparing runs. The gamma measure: 18.5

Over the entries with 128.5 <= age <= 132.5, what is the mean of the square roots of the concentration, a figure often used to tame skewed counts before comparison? 4.4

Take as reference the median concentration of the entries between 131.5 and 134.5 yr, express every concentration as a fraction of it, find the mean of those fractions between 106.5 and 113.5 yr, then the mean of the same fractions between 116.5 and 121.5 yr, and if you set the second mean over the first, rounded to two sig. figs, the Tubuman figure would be 0.73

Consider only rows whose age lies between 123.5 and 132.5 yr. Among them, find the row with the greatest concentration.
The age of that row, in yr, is 132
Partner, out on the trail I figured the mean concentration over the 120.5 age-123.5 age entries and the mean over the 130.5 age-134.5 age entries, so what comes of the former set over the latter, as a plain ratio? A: 0.92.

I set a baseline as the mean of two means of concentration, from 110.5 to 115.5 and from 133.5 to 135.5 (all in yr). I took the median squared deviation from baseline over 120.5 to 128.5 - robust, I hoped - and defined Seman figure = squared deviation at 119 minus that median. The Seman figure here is -68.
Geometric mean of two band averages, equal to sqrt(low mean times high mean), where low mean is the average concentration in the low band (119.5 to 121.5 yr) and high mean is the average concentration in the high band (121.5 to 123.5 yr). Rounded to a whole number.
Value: 20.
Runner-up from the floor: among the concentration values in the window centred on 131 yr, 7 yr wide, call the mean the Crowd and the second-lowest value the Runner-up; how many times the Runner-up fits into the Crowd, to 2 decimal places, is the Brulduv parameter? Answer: 1.12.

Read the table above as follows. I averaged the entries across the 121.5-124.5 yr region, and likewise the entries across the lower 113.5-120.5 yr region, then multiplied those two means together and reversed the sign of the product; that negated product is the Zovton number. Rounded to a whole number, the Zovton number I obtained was -461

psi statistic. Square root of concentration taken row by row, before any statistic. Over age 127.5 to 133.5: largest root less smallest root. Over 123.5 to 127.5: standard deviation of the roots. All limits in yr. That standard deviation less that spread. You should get -0.46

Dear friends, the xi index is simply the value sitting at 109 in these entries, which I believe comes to 31.57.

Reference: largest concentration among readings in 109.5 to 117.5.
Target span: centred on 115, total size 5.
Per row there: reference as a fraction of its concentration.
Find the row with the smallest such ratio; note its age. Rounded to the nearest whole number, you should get 113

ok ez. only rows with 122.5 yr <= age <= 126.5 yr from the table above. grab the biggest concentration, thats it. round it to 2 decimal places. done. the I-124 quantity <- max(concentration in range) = 18.47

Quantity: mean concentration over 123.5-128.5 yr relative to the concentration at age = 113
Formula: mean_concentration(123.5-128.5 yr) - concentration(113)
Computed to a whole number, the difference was -12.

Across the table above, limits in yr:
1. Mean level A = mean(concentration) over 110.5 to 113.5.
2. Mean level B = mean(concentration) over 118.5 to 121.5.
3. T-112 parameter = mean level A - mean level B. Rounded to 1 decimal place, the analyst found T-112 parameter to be 8.3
